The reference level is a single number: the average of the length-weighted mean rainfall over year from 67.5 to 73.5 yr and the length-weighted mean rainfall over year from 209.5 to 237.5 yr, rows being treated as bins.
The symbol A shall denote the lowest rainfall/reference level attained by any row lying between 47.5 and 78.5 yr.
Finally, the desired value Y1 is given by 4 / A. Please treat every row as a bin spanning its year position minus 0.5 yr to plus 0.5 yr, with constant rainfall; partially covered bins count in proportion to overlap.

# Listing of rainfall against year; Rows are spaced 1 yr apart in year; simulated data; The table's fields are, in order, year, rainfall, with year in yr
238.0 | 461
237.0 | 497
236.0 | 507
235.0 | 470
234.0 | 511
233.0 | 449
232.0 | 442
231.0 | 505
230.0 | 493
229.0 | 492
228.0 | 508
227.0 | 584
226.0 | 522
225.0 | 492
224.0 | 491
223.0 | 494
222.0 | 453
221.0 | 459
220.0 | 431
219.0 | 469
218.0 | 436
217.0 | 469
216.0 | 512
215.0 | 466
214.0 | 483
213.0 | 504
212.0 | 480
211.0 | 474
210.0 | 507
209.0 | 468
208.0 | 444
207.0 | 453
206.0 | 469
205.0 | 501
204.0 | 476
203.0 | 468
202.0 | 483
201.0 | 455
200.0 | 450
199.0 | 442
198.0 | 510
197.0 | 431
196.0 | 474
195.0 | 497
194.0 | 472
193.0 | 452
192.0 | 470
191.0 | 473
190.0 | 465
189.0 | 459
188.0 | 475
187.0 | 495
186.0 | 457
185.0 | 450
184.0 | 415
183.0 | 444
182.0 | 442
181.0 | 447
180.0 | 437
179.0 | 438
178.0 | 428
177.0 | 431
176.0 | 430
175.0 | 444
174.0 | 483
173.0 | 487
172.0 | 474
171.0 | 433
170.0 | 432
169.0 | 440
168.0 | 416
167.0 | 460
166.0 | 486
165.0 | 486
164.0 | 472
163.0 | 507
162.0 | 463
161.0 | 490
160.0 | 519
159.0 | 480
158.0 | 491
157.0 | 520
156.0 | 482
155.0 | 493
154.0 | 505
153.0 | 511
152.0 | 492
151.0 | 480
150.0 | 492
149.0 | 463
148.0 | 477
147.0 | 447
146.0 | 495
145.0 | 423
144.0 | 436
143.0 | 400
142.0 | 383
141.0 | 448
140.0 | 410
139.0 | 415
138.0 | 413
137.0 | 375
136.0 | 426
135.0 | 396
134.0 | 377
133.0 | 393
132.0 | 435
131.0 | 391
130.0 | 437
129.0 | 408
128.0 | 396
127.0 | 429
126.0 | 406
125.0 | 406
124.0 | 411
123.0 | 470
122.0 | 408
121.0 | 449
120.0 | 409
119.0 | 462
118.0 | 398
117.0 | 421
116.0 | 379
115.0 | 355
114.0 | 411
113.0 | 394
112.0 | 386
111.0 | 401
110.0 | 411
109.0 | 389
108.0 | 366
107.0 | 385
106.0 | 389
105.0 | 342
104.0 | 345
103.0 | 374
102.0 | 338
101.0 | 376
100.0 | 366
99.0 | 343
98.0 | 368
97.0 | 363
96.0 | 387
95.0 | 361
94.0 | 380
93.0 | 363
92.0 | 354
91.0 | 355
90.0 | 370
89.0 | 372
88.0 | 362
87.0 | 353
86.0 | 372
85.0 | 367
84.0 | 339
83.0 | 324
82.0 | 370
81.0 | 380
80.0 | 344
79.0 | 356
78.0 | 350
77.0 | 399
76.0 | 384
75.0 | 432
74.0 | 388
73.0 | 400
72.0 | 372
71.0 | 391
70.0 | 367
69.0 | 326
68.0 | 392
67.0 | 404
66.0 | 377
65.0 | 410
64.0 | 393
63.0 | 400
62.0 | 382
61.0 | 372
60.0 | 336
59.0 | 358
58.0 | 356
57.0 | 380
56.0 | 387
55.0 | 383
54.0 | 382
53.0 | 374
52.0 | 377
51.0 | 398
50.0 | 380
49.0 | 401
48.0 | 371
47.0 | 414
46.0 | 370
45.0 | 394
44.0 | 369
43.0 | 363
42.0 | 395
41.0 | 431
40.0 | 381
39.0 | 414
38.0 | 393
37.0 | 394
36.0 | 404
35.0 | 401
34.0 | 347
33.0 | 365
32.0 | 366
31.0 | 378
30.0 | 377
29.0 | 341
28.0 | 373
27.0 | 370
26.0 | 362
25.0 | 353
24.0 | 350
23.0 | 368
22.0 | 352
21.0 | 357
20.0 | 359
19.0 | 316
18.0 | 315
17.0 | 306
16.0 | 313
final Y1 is 5.3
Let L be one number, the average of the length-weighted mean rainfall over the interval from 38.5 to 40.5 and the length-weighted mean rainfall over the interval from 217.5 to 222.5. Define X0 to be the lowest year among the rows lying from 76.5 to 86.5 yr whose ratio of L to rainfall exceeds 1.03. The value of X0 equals 77.0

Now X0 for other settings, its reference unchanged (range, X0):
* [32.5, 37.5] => 33.0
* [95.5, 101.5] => 96.0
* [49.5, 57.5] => 50.0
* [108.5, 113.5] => 109.0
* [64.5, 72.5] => 65.0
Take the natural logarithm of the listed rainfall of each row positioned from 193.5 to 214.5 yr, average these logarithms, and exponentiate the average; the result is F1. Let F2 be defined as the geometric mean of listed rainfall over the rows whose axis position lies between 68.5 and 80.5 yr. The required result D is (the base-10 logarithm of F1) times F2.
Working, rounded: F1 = 473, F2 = 375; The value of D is 1002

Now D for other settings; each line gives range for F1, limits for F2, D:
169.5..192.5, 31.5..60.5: 1013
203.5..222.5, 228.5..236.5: 1291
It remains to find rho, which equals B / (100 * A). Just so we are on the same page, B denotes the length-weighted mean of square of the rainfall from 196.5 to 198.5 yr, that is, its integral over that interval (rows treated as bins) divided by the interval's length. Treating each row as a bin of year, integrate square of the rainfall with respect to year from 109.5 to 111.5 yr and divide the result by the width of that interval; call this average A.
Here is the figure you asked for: 0.0135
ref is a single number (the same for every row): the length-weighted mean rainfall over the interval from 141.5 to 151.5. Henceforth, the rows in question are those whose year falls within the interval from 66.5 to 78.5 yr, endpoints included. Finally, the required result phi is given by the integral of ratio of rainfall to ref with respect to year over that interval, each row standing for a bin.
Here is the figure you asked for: 10.2 yr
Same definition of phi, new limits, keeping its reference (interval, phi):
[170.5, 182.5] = 12.0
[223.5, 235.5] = 13.3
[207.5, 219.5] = 12.7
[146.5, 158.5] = 13.0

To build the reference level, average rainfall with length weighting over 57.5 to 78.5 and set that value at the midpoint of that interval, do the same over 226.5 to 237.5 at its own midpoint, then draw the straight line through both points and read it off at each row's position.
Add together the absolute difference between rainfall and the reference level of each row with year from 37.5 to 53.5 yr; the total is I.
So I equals 392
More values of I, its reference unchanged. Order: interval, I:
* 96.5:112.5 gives 559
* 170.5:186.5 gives 356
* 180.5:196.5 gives 223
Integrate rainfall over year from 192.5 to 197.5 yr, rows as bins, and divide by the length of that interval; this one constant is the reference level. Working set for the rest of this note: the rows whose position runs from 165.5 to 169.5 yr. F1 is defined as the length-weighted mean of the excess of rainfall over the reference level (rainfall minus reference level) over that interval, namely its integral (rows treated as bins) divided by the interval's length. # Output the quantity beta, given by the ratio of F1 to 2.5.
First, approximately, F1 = -15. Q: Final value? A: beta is -6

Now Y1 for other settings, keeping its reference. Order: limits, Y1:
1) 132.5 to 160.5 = 4.6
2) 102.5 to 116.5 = 5.0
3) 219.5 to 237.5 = 4.0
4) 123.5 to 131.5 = 4.4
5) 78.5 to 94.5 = 5.3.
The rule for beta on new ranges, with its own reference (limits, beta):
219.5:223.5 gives -2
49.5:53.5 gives -33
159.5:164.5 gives 10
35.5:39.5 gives -26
